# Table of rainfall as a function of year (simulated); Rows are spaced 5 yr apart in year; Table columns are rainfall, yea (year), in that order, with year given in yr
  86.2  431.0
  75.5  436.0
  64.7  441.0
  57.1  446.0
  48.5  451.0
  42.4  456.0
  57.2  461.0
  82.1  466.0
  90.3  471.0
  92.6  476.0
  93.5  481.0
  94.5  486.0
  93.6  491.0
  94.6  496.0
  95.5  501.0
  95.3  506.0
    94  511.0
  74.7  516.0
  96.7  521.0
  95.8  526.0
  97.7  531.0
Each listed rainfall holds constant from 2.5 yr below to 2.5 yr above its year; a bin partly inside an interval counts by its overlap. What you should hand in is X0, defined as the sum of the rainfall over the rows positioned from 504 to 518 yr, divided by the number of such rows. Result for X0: 88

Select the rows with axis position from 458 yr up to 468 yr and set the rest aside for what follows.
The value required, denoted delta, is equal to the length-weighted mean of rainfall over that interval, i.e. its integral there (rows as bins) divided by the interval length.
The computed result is 68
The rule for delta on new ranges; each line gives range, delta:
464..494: 91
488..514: 94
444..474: 64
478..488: 94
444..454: 52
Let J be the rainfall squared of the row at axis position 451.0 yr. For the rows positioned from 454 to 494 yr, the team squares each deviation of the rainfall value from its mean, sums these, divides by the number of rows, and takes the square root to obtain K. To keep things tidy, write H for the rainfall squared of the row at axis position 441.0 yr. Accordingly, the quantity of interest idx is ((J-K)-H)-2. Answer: -1854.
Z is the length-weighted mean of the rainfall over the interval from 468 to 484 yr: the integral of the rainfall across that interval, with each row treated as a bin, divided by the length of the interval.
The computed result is 92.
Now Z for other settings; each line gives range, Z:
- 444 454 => 52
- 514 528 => 89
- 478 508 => 94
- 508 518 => 85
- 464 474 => 87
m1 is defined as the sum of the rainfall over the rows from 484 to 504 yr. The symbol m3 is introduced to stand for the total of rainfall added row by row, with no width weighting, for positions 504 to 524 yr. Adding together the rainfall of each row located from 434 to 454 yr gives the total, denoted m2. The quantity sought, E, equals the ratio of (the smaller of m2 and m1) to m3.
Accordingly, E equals 0.68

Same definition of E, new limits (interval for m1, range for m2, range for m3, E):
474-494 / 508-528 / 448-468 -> 1.57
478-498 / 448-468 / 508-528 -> 0.64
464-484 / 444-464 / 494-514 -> 0.54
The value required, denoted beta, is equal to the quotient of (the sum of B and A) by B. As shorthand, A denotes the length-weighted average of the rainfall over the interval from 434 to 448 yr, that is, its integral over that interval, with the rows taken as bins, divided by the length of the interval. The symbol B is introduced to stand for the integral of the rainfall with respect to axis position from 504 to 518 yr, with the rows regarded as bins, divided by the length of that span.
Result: 1.7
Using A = 66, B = 88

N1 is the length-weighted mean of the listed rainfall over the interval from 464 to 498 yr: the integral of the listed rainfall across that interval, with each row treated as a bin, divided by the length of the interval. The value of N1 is 91.7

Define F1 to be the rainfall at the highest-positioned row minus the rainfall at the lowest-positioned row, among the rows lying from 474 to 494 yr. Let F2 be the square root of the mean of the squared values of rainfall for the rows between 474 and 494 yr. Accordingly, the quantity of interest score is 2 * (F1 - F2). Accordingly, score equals -185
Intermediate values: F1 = 1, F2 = 94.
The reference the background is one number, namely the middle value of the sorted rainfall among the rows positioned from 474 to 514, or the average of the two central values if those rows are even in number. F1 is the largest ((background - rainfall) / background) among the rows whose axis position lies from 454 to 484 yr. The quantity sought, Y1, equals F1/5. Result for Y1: 0.11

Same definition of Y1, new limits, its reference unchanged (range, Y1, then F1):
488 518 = 0.04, 0.2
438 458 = 0.11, 0.6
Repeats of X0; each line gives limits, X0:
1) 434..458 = 58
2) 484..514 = 95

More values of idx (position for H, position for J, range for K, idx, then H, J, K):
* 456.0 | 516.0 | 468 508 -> 3779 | 1798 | 5580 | 2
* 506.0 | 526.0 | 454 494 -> 75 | 9082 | 9178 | 19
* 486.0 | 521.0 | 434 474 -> 403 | 8930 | 9351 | 16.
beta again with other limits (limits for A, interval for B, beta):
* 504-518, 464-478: 2.0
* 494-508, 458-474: 2.3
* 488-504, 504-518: 2.1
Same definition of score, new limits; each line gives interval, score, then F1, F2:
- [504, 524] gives -178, 1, 91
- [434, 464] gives -154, -18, 59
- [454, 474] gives -45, 48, 71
